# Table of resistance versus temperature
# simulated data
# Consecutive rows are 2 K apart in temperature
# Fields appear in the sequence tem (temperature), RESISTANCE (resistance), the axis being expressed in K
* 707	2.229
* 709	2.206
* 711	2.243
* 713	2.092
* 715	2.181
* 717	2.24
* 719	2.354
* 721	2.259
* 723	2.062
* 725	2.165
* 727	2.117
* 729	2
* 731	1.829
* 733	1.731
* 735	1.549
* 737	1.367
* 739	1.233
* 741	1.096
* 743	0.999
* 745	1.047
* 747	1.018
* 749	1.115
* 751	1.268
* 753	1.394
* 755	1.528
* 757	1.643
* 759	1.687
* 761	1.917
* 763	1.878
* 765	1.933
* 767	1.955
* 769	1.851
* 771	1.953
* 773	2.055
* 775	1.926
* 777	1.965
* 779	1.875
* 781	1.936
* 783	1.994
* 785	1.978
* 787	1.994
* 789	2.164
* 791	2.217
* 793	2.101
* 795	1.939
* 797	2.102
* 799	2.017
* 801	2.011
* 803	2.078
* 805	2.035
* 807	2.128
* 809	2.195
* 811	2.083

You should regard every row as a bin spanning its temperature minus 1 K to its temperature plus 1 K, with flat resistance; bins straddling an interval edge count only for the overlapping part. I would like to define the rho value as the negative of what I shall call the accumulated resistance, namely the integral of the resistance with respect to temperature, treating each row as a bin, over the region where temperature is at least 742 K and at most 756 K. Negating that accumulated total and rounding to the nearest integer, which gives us -17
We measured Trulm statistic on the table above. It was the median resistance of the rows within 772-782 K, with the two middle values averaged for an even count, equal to 1.9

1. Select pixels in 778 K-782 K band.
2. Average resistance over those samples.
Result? 1.9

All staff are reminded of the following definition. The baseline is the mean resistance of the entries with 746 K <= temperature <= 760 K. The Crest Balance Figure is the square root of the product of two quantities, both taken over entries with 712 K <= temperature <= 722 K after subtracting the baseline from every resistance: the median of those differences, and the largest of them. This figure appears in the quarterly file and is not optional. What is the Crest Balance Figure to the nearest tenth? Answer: 0.9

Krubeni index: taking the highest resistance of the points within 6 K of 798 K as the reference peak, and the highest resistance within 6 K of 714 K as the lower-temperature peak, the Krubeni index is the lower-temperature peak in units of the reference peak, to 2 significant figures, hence 1.1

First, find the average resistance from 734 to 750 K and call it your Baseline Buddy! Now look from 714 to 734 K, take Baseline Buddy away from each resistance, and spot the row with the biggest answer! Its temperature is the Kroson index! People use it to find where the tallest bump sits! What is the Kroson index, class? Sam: 719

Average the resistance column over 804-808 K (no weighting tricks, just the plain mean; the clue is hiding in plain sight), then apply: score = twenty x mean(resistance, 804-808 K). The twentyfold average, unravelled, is 41.6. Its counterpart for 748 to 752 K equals 23.8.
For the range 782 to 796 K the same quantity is 41.1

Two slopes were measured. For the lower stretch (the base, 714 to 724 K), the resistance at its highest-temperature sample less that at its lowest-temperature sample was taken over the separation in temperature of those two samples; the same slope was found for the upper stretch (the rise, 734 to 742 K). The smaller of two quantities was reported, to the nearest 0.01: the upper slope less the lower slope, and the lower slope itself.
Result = -0.06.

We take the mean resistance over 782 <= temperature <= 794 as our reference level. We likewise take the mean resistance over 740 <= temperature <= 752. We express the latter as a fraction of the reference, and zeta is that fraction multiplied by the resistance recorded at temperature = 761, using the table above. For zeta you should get 1.0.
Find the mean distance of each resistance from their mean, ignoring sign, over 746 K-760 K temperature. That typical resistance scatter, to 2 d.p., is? 0.21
